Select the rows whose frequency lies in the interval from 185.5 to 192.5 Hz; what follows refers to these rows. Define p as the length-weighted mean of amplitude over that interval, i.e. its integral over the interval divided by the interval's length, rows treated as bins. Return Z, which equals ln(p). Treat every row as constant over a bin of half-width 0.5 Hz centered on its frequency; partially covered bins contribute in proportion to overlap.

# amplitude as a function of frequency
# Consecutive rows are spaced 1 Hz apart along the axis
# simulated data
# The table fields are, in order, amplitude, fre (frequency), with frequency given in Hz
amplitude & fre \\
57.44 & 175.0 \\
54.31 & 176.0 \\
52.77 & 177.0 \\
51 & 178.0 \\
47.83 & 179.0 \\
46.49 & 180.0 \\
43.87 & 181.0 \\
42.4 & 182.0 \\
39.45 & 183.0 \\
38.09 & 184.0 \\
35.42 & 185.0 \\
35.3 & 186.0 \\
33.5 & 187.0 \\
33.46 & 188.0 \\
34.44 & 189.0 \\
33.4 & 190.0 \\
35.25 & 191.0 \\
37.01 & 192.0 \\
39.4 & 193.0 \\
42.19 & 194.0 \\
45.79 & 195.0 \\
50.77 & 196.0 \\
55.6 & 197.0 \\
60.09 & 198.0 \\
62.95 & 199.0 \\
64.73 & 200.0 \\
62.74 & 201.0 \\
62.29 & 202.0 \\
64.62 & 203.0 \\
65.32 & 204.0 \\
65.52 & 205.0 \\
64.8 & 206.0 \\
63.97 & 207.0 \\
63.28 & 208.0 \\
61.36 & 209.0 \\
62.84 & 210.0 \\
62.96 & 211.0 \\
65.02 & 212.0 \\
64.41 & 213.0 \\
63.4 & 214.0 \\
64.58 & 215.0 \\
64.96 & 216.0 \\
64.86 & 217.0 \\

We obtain 3.54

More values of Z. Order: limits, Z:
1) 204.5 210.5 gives 4.15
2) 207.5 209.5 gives 4.13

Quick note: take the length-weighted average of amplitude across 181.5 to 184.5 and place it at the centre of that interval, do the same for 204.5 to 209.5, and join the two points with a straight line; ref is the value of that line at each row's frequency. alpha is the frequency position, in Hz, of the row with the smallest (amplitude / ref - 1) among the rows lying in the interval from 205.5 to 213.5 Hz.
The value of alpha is 213.0 Hz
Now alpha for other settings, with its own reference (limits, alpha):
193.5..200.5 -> 194.0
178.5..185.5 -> 185.0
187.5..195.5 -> 190.0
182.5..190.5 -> 190.0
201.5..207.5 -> 207.0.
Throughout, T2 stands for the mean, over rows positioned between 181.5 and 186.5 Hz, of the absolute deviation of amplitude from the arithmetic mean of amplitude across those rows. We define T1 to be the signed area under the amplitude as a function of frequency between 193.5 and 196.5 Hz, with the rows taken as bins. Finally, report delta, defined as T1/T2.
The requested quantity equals 62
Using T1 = 139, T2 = 2.2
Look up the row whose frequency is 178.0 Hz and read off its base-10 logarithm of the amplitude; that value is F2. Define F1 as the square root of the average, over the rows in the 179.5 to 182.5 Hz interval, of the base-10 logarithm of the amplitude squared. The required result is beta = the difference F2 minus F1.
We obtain 0.06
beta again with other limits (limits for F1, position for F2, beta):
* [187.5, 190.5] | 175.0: 0.23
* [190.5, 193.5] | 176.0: 0.16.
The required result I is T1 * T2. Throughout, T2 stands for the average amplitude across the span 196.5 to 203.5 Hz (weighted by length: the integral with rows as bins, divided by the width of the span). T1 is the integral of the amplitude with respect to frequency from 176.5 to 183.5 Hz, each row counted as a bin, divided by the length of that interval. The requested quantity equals 2862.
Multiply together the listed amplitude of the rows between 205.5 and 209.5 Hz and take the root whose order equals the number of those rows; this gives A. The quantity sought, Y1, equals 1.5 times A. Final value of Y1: 95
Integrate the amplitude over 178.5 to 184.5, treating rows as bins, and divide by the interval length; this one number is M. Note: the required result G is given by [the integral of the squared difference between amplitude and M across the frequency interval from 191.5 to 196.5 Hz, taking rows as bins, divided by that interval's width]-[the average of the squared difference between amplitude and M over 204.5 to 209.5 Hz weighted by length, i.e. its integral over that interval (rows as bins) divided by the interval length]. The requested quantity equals -410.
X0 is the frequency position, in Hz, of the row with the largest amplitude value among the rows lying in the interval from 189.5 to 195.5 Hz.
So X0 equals 195.0 Hz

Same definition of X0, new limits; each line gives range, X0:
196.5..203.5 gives 200.0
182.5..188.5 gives 183.0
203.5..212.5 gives 205.0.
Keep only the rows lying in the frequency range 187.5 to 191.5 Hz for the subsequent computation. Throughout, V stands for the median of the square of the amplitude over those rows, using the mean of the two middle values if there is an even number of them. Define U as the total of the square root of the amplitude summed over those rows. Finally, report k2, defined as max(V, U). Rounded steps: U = 23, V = 1153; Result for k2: 1153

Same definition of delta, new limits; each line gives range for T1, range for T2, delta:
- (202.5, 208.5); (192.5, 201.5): 47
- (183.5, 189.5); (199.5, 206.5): 207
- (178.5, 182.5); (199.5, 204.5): 158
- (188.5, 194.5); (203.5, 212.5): 194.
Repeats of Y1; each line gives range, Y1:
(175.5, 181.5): 74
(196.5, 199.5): 89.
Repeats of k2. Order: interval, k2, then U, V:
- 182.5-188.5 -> 1250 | 36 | 1250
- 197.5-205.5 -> 4069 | 64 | 4069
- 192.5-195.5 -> 1780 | 20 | 1780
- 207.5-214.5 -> 4004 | 56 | 4004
